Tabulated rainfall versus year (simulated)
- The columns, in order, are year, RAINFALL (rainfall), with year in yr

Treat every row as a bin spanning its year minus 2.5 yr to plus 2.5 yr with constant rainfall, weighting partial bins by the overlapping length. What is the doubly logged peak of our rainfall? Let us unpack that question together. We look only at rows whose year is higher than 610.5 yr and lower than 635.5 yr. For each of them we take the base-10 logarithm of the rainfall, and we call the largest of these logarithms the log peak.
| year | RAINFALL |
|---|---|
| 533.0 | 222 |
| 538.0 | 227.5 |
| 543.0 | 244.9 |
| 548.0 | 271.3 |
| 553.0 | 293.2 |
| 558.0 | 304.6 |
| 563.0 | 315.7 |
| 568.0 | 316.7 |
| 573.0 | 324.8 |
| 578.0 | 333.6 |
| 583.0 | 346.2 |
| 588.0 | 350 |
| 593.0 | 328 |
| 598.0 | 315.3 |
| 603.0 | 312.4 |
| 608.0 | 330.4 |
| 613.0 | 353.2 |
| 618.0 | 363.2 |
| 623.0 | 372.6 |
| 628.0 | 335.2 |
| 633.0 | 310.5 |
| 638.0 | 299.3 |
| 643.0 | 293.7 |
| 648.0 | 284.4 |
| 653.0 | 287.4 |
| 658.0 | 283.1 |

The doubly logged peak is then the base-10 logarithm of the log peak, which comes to 0.410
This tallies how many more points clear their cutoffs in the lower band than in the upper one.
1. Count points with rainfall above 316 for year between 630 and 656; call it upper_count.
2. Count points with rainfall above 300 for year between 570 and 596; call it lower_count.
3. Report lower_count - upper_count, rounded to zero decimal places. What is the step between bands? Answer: 5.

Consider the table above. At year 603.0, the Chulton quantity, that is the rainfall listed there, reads 312.4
